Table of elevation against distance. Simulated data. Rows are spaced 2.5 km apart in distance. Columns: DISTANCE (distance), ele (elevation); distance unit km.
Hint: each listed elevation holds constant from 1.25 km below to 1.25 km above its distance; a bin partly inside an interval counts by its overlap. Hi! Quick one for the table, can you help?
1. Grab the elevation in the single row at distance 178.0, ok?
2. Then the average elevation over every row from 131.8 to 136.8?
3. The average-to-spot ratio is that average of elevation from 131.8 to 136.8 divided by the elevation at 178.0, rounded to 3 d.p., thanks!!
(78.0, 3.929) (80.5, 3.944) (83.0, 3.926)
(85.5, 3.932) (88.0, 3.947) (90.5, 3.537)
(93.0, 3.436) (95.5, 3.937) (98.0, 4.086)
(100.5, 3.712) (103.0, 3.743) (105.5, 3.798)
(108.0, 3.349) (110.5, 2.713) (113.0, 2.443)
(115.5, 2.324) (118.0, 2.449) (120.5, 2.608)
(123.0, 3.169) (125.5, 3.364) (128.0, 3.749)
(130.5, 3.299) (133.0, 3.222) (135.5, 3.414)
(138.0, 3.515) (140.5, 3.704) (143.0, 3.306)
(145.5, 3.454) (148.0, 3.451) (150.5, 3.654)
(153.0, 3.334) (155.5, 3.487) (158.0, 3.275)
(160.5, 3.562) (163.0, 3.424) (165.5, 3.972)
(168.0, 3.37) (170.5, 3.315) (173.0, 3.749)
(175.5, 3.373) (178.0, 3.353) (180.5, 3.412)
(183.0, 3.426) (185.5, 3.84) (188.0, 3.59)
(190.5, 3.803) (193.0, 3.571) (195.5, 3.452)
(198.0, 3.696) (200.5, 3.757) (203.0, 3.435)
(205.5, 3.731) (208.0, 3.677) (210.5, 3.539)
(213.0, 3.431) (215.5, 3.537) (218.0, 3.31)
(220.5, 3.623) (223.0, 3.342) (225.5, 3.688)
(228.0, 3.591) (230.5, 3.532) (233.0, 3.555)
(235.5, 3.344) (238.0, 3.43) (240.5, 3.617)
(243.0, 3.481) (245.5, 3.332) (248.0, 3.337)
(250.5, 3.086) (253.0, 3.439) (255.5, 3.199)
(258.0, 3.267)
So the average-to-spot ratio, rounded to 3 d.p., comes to 0.990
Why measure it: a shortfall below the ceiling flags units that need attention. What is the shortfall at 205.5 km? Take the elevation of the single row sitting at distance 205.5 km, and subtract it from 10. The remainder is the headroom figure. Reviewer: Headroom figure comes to 6.27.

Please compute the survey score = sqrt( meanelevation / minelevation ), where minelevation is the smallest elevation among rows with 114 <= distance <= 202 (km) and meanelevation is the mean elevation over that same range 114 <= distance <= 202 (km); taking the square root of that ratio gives 1.21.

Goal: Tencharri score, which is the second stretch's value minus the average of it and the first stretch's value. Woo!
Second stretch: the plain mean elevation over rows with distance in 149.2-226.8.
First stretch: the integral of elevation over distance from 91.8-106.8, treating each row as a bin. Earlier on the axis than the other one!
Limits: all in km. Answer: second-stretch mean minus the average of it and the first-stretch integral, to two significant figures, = -27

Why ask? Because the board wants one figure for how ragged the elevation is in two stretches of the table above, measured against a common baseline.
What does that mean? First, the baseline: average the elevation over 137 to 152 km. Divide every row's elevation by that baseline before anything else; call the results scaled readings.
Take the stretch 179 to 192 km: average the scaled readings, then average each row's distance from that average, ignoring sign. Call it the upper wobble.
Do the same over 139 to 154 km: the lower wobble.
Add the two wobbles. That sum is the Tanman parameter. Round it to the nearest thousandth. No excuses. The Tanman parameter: 0.084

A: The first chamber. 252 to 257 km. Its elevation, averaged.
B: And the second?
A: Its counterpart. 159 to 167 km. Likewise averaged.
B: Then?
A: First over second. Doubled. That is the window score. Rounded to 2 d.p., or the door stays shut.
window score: 1.82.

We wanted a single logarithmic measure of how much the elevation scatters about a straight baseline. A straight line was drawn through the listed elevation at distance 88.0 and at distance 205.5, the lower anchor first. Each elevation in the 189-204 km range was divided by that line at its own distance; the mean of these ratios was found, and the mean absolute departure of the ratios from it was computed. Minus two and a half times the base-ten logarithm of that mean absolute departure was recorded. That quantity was 3.63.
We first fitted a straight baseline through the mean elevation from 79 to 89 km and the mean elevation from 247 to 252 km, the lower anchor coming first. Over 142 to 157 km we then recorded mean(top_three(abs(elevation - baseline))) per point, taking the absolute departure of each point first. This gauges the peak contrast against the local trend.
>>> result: 0.30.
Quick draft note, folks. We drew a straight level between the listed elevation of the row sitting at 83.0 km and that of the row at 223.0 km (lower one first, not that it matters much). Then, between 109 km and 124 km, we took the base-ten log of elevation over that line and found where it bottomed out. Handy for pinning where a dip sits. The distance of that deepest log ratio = 115.5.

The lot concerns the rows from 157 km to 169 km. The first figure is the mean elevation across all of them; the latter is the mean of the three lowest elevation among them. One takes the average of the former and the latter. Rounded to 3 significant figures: 3.44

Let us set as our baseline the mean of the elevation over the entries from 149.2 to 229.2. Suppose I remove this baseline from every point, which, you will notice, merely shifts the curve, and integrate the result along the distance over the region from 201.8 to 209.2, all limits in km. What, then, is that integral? 0.5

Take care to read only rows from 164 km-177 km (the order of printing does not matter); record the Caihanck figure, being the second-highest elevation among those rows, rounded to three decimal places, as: 3.749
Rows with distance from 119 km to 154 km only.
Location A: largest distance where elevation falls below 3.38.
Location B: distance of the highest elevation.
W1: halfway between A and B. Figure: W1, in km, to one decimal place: 140.5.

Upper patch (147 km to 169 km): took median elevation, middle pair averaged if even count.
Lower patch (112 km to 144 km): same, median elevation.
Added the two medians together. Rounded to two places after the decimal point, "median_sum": 6.75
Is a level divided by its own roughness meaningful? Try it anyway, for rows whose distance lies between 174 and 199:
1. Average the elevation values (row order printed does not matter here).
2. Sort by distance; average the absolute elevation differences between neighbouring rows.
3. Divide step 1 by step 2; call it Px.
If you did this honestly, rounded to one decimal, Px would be 20.4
